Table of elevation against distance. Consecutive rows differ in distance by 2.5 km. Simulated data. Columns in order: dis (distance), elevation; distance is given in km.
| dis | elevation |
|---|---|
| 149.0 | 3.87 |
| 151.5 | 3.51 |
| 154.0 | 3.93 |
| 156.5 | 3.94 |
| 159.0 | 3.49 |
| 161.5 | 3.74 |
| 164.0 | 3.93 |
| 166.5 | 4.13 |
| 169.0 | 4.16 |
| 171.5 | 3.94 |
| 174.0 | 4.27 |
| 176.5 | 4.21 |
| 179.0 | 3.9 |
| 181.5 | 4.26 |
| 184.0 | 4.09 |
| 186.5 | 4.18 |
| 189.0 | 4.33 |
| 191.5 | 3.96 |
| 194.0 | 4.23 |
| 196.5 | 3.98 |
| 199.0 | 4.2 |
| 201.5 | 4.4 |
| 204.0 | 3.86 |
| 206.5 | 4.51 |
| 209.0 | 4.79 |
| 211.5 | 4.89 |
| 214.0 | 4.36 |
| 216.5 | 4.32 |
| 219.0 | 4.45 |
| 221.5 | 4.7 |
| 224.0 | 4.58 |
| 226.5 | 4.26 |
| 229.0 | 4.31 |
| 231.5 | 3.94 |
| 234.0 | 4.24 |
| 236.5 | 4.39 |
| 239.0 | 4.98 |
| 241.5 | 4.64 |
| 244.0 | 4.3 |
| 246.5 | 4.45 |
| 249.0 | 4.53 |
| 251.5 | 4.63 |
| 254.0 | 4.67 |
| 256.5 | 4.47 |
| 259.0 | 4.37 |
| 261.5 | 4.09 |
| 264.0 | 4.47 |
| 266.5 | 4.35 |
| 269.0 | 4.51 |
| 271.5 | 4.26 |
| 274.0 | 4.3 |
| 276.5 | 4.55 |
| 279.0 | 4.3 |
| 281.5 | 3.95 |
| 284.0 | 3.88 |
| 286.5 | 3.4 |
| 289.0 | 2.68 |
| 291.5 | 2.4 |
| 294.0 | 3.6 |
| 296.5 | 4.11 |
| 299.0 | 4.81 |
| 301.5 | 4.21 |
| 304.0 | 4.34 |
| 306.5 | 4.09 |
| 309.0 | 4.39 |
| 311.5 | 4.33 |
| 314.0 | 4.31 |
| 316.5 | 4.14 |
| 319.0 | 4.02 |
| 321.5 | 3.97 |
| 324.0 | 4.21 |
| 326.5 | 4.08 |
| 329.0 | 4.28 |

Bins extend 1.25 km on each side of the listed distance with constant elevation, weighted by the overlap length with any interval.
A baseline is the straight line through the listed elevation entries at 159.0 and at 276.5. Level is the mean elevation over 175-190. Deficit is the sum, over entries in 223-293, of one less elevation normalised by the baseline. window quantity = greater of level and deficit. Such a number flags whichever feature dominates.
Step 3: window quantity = 4.2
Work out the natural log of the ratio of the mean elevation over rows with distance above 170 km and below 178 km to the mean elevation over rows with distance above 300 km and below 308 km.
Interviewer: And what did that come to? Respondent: -0.02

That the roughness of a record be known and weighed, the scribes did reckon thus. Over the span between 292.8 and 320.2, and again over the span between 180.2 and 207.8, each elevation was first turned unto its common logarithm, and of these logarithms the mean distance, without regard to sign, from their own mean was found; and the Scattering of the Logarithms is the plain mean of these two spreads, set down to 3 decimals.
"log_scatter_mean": 0.018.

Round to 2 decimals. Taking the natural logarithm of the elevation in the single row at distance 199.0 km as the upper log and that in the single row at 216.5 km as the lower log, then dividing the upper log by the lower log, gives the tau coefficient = 0.98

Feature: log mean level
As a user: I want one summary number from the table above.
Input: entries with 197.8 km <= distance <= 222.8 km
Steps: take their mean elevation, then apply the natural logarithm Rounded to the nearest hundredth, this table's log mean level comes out 1.49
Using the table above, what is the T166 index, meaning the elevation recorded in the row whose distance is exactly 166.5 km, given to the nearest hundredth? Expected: 4.13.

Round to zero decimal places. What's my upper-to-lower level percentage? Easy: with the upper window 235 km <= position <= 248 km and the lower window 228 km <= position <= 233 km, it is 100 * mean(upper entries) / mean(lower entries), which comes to 110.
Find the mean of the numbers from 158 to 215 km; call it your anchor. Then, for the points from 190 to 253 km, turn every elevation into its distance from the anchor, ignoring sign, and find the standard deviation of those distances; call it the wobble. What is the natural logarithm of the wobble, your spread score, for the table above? -1.6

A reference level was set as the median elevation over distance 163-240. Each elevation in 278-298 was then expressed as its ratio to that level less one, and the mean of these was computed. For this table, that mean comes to -0.17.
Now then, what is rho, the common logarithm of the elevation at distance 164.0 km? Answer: 0.594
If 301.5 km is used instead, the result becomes 0.624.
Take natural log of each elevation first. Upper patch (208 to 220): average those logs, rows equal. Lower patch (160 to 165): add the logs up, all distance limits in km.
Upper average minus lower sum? -1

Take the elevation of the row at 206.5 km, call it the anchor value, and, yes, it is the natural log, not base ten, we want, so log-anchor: 1.51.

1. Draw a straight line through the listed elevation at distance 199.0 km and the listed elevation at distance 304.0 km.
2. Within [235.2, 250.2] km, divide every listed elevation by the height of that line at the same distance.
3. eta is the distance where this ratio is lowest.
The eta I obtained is 244.0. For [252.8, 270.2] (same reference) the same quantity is 261.5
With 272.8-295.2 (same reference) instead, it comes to 291.5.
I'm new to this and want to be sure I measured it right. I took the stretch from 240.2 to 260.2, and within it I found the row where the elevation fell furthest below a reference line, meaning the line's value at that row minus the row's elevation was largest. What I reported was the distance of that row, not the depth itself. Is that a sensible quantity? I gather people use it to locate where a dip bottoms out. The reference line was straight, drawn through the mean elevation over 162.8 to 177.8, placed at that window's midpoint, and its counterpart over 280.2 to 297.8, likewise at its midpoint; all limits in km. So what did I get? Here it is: 244.0 km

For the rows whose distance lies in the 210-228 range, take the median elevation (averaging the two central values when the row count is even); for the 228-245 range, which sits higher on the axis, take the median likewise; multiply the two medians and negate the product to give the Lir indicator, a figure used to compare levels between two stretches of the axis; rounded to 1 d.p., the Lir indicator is -19.2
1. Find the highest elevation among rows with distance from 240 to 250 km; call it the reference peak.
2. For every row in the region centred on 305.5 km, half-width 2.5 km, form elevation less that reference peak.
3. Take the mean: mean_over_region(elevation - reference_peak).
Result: -0.42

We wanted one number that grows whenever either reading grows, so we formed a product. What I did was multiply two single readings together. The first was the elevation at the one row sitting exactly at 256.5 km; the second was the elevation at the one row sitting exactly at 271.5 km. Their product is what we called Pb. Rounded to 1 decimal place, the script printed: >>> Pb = 19.0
